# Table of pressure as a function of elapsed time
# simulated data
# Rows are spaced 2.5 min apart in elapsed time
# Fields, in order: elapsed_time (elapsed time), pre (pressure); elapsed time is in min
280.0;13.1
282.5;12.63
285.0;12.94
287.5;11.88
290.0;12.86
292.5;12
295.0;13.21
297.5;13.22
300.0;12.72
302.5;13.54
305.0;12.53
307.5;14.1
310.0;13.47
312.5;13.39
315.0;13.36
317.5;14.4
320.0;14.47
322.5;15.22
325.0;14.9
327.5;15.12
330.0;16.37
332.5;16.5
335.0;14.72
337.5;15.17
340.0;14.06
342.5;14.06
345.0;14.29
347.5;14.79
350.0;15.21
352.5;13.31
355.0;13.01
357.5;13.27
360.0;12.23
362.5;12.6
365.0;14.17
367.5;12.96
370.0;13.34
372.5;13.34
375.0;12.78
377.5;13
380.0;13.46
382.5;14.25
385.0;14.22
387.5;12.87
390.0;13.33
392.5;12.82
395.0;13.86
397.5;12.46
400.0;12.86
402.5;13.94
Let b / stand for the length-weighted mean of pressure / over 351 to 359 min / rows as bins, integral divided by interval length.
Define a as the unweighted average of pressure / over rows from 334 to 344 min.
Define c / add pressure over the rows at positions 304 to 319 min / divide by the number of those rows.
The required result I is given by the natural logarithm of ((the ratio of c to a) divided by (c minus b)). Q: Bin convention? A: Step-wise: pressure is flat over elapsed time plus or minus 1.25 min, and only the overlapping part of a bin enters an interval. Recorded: 1.1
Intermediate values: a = 14.5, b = 13.2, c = 13.5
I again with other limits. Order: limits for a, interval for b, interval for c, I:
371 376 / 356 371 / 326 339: -0.7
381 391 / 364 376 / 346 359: 0.5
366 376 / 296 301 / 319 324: -0.5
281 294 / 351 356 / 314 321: 0.3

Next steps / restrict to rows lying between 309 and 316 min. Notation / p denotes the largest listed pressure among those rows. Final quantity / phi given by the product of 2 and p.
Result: 26.9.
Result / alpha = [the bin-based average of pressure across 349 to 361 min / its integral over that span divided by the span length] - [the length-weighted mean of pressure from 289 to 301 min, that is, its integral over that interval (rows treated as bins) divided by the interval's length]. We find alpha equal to 0.6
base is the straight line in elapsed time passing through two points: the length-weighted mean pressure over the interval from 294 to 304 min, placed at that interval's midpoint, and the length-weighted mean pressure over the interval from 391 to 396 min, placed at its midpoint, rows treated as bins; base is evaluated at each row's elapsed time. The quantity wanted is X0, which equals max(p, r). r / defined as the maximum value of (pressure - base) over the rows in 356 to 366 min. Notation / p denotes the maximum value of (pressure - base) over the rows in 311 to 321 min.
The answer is 1.3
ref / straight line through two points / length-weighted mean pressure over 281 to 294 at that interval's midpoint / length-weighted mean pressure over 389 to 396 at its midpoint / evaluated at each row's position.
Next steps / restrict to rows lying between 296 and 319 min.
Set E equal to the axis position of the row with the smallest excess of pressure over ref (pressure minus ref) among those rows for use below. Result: 305.0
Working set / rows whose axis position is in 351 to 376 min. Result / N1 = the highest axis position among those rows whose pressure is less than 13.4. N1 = 375.0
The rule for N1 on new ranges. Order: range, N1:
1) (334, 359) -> 357.5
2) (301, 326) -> 315.0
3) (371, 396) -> 392.5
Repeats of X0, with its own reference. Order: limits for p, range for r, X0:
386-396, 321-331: 3.2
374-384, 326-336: 3.3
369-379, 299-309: 0.9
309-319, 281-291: 1.2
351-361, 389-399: 0.5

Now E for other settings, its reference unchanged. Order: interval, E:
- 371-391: 387.5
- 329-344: 342.5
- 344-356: 355.0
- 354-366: 360.0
